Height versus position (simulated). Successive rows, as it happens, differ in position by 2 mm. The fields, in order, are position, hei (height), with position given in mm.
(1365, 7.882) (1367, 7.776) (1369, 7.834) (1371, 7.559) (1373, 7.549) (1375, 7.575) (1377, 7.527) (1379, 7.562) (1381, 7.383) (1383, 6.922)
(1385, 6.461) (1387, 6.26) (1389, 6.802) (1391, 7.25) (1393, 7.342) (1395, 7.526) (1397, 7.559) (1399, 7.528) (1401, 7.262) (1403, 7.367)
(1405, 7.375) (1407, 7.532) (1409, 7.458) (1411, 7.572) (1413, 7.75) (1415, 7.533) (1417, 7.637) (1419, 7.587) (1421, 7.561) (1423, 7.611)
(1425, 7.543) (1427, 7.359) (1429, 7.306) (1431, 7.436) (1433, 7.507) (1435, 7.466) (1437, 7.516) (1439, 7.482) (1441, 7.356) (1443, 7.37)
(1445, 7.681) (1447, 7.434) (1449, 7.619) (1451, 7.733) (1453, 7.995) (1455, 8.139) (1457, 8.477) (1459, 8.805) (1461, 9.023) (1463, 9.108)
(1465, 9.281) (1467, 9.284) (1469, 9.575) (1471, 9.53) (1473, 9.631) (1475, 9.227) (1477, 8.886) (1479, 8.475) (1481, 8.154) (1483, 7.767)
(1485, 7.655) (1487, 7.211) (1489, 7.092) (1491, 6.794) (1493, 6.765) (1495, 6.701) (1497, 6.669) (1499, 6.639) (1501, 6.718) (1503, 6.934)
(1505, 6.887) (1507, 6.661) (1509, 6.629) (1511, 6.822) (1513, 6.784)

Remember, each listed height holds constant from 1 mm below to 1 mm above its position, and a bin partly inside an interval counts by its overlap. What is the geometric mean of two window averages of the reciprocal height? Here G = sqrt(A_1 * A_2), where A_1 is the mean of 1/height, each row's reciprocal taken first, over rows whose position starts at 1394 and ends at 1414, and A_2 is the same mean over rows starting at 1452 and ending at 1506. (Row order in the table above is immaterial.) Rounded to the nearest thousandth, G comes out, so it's 0.130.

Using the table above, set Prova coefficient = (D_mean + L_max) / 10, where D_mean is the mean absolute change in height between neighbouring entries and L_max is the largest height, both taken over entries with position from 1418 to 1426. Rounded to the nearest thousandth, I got 0.766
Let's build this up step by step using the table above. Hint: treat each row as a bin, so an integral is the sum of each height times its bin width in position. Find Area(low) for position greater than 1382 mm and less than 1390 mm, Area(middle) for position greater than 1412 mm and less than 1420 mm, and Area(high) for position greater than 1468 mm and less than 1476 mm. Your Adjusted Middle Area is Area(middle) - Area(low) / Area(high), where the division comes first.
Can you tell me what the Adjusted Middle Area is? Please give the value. 60.3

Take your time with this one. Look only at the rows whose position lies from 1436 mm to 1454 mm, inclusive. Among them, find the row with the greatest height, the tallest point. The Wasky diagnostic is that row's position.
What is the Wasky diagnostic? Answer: 1453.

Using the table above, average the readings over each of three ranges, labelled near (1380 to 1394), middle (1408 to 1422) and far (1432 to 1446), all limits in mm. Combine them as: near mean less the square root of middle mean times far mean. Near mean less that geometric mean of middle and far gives -0.6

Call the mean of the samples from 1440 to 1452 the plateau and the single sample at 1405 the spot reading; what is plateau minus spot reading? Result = 0.2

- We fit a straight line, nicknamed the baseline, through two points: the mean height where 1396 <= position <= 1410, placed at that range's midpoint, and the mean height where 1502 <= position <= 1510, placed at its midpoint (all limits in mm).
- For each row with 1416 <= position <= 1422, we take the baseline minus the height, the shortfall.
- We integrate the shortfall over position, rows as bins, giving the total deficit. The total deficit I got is -1.5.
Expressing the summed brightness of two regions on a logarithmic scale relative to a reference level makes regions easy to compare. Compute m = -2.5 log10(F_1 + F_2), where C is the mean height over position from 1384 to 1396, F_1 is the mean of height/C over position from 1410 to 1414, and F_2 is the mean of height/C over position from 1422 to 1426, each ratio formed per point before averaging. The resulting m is -0.854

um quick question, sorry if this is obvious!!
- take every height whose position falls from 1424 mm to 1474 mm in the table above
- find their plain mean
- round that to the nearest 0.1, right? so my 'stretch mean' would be 8.1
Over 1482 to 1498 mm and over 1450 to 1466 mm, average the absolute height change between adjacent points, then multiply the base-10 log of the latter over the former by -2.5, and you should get -0.4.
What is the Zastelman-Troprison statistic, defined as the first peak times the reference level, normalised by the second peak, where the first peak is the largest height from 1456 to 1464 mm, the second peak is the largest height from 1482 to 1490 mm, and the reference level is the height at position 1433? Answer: 8.8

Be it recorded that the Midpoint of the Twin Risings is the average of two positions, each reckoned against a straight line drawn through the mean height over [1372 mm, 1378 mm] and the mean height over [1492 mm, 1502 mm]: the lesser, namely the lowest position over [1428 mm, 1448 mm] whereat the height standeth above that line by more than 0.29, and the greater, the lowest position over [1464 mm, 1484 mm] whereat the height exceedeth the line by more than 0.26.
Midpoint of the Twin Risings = 1449 mm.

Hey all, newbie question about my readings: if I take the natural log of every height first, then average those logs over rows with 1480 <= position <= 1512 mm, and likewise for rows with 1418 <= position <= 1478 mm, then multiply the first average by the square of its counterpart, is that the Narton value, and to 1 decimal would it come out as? 8.5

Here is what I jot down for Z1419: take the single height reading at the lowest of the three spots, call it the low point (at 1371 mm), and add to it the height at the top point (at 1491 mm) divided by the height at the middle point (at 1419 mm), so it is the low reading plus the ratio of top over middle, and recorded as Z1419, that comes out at 8.5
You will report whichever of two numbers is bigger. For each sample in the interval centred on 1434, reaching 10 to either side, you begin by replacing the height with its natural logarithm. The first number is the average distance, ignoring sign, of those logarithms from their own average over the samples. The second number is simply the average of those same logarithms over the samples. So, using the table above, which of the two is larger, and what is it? 2.01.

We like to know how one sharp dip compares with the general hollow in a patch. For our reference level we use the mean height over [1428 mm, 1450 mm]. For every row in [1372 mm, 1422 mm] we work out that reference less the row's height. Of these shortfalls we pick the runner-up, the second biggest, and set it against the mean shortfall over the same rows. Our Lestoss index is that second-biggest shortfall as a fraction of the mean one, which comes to 9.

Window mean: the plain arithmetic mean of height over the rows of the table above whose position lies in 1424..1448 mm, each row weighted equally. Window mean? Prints 7.5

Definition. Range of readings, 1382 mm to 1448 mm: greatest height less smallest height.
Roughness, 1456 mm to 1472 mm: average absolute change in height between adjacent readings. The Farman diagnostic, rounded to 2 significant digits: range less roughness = 1.3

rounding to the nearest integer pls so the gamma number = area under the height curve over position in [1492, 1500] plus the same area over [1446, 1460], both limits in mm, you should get 166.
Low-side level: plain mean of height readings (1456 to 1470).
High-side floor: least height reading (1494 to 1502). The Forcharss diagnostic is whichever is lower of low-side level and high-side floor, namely 6.64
